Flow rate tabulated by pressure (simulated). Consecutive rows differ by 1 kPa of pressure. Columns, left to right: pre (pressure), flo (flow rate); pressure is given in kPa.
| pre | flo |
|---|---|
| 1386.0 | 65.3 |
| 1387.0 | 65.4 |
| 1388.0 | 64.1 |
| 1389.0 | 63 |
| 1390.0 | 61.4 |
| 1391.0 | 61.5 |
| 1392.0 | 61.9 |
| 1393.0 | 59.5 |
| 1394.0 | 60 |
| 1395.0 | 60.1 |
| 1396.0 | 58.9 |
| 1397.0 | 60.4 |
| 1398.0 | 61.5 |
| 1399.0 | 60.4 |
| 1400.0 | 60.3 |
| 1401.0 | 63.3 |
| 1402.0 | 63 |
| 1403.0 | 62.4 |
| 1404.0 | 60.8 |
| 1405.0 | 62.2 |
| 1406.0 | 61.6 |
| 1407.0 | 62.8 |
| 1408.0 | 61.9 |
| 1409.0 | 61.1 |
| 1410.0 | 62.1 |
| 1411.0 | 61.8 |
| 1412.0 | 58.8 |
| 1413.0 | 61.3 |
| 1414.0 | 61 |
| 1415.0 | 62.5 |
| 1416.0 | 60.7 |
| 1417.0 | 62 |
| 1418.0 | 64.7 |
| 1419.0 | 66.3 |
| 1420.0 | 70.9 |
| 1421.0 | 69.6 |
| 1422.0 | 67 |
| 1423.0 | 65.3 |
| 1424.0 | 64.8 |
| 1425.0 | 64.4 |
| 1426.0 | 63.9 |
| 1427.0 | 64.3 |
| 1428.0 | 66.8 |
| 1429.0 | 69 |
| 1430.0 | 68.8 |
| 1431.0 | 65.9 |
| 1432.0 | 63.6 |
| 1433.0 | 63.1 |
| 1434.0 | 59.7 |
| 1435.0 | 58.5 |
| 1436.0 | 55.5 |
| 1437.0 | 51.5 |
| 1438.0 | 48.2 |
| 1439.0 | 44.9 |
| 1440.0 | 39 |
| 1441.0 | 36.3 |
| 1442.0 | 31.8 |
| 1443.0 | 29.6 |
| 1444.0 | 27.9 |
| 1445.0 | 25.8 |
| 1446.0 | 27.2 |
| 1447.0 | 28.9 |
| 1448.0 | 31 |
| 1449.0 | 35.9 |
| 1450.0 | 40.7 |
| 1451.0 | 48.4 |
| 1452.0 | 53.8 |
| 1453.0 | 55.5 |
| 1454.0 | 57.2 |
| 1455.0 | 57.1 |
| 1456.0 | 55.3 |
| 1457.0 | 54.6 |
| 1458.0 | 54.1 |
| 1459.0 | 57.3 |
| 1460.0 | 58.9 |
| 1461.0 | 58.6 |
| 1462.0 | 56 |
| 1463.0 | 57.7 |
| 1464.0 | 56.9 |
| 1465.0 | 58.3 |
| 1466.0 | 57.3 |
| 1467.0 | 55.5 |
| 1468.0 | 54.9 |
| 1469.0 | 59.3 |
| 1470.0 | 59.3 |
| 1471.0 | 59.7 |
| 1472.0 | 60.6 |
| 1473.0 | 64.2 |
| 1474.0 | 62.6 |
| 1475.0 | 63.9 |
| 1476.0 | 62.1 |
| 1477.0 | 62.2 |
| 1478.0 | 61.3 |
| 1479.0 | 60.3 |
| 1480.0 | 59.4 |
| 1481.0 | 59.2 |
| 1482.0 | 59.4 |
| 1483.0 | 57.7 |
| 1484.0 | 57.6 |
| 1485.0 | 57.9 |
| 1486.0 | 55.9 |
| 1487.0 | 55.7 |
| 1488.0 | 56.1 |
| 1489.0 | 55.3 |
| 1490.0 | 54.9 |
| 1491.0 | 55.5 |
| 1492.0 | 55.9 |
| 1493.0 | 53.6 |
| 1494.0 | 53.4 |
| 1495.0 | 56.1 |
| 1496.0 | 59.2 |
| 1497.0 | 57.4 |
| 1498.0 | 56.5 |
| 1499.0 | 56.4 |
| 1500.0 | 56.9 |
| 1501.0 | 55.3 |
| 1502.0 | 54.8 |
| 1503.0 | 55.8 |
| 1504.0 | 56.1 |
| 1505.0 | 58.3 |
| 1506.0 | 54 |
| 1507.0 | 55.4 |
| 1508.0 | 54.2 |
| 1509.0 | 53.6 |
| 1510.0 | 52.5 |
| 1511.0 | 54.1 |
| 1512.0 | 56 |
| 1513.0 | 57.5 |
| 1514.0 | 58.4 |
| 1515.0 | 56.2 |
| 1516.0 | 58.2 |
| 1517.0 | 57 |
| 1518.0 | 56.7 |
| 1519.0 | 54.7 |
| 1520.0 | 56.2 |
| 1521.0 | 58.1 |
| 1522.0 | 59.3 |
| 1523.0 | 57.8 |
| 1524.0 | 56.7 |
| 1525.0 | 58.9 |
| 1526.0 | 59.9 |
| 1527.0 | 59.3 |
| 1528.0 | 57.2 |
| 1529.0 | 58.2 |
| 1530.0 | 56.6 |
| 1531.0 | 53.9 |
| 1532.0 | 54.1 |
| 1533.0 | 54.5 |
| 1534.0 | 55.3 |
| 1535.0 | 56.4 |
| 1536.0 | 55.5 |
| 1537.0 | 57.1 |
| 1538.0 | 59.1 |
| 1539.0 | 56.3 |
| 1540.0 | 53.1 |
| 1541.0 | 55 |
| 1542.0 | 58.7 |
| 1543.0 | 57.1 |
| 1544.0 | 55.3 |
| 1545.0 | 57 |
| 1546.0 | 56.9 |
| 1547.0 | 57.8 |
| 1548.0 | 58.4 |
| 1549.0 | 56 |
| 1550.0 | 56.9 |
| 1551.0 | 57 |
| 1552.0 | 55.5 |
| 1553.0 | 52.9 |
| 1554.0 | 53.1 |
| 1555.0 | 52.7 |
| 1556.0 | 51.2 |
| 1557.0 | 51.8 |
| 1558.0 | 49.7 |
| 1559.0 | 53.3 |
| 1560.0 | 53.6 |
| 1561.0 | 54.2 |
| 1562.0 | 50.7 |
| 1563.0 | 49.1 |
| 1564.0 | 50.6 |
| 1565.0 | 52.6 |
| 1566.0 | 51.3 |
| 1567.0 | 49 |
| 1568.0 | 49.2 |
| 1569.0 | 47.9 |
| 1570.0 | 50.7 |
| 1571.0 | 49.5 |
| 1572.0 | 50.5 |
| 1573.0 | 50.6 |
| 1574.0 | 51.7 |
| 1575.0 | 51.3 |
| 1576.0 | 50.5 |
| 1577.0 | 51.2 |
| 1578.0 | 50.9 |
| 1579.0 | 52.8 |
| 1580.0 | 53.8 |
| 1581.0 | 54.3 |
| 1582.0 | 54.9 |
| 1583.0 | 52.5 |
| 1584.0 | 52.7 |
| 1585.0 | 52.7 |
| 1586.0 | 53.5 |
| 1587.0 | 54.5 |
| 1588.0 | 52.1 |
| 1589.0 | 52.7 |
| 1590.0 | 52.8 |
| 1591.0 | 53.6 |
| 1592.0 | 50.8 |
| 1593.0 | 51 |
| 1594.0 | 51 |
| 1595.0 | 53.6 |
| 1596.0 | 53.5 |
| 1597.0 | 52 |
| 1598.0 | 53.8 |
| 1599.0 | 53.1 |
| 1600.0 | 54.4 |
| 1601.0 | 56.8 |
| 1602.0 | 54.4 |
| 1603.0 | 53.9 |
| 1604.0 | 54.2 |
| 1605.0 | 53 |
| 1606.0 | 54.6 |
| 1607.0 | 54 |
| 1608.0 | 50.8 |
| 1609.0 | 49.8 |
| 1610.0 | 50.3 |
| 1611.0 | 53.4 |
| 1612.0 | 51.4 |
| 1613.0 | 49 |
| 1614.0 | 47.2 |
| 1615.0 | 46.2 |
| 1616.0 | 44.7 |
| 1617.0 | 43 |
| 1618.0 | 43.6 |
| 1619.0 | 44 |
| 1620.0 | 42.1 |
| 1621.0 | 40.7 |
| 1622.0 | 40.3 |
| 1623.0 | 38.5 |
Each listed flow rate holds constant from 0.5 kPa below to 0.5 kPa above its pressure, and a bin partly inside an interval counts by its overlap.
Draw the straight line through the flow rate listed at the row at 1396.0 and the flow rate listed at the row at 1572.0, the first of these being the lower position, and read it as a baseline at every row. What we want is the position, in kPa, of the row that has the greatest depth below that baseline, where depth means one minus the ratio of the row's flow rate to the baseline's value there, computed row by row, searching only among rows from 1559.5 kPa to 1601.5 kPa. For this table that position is 1569.0 kPa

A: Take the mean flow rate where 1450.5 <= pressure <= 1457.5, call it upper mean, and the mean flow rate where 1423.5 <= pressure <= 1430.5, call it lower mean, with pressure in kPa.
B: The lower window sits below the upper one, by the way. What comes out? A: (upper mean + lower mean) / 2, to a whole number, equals 60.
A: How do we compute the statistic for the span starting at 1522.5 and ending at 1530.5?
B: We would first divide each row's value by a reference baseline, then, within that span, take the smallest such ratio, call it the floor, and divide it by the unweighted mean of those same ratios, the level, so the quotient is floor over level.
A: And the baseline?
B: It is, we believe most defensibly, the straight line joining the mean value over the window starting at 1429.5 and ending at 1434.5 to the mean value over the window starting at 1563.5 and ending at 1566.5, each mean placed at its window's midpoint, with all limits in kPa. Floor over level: 0.972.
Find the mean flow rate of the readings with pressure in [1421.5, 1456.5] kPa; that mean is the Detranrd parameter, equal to 51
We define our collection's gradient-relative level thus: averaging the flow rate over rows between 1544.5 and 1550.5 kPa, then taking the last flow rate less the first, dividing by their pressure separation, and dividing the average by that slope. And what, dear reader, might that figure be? -2858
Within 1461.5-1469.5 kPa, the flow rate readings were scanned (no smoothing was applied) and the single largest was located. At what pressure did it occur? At 1469.0 kPa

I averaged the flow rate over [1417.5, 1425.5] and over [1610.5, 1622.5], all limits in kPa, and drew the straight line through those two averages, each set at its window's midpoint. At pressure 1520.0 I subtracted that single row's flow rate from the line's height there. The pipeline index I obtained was 0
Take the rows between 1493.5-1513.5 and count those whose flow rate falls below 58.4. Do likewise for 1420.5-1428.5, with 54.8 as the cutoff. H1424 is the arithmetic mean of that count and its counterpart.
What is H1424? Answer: 9.5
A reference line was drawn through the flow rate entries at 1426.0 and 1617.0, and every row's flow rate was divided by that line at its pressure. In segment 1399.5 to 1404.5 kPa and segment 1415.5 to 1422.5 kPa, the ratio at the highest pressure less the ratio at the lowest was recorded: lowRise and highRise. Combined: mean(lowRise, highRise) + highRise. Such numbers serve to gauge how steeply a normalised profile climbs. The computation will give 0.17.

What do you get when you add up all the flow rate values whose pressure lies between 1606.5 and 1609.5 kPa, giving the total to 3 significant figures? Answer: 155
